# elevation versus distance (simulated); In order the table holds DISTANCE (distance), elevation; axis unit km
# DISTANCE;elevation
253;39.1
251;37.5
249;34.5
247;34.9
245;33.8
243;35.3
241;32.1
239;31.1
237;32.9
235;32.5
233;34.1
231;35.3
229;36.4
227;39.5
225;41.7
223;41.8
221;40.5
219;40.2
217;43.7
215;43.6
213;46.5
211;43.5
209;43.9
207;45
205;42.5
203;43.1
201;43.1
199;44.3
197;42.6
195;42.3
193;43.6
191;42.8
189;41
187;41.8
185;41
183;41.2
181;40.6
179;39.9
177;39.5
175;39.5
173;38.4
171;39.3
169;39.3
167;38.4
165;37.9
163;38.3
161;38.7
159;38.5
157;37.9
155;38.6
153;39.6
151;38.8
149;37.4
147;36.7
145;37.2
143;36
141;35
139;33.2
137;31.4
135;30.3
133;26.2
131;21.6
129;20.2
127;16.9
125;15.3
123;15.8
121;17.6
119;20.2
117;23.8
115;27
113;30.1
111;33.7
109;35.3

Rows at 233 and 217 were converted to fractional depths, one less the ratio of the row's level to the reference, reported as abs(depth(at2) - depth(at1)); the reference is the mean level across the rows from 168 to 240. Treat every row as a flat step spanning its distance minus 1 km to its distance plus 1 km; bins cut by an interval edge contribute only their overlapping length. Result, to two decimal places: 0.24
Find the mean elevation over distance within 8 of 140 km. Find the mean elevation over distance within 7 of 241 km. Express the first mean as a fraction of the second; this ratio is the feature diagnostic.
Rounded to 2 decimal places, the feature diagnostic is 1.00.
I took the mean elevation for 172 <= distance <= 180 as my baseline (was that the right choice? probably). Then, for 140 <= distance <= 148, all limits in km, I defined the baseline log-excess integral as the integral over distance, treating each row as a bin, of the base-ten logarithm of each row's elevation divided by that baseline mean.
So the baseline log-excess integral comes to -0.29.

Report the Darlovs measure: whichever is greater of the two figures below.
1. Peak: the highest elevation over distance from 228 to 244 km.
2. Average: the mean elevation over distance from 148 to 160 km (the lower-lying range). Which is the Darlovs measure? 38.5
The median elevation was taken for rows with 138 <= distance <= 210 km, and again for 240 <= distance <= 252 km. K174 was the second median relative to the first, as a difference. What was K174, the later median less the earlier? -5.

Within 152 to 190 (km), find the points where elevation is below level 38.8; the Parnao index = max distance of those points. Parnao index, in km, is 173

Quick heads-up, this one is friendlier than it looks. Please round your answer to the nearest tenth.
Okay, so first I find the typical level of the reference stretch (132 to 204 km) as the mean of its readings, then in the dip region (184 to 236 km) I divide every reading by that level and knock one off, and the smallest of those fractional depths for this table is -0.2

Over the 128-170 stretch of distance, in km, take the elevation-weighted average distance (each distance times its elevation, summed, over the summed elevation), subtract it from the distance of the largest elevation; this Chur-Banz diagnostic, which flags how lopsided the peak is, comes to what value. 2.4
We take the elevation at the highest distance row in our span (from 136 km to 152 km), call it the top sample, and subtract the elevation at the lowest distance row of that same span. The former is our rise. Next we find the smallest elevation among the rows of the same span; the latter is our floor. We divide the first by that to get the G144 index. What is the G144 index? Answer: 0.24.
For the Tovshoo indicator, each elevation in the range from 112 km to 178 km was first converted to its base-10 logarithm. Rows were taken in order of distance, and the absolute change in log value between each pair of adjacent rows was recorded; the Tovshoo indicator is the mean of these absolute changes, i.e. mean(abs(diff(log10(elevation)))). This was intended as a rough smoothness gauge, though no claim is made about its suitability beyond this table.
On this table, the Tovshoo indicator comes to 0.025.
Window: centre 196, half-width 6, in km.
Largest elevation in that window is 44.3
